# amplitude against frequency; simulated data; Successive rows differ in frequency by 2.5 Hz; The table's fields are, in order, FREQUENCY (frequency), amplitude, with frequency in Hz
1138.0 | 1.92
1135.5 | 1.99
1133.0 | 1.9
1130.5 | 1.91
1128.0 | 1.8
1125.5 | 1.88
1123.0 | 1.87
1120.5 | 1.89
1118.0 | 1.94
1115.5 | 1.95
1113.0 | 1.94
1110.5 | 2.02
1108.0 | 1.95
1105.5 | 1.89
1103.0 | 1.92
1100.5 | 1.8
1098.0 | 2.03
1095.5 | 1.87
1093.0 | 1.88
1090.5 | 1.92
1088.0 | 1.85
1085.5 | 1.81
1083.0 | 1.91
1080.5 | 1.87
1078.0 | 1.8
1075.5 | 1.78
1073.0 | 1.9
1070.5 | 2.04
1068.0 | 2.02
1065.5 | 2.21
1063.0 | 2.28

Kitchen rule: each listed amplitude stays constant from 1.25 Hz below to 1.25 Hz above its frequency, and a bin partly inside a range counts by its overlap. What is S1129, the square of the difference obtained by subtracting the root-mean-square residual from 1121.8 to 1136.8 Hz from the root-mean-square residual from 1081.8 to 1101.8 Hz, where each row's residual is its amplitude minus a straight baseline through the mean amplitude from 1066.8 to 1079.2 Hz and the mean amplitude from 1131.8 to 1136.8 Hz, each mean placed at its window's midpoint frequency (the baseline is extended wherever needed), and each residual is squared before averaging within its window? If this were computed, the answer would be 0.0000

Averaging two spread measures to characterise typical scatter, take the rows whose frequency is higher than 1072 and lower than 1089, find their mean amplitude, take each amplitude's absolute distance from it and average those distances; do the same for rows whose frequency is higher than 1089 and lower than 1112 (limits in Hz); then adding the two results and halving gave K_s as 0.0477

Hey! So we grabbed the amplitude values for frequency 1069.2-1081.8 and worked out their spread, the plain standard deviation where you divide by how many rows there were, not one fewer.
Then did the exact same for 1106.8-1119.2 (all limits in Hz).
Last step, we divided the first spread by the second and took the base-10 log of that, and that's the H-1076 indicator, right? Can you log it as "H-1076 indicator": 0.48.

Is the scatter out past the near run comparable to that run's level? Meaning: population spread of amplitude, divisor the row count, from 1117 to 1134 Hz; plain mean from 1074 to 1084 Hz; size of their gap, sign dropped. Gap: 1.80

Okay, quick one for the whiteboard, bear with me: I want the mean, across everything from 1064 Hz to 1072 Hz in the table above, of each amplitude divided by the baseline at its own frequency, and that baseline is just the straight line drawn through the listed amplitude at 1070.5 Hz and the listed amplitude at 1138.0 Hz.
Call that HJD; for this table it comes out 1.02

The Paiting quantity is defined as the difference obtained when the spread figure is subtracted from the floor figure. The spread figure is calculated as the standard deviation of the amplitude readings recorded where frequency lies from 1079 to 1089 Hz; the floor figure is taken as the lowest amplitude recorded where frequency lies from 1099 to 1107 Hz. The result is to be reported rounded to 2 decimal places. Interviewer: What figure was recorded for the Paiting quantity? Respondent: 1.76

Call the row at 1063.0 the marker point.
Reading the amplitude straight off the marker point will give 2.28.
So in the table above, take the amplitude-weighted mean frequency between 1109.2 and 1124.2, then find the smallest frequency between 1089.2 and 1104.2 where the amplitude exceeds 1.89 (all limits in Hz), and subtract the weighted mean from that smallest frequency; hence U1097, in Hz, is -26.2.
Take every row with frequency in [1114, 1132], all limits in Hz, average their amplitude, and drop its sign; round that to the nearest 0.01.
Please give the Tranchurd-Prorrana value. 1.89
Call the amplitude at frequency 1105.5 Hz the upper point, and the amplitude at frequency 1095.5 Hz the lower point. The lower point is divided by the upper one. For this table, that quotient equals 0.99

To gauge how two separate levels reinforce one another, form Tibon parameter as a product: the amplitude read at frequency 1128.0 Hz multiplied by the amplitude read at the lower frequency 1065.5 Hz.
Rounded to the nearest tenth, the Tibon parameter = 4.0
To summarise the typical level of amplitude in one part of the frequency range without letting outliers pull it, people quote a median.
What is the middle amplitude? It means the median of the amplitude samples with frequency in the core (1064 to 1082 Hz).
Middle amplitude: 1.90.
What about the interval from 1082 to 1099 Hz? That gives 1.88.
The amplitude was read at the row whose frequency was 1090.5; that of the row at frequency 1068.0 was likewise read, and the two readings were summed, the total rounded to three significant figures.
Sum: 3.94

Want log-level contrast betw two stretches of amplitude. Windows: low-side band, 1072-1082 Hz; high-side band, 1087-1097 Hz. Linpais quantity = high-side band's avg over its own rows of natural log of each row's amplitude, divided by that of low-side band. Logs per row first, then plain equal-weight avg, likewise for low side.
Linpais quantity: 1.04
